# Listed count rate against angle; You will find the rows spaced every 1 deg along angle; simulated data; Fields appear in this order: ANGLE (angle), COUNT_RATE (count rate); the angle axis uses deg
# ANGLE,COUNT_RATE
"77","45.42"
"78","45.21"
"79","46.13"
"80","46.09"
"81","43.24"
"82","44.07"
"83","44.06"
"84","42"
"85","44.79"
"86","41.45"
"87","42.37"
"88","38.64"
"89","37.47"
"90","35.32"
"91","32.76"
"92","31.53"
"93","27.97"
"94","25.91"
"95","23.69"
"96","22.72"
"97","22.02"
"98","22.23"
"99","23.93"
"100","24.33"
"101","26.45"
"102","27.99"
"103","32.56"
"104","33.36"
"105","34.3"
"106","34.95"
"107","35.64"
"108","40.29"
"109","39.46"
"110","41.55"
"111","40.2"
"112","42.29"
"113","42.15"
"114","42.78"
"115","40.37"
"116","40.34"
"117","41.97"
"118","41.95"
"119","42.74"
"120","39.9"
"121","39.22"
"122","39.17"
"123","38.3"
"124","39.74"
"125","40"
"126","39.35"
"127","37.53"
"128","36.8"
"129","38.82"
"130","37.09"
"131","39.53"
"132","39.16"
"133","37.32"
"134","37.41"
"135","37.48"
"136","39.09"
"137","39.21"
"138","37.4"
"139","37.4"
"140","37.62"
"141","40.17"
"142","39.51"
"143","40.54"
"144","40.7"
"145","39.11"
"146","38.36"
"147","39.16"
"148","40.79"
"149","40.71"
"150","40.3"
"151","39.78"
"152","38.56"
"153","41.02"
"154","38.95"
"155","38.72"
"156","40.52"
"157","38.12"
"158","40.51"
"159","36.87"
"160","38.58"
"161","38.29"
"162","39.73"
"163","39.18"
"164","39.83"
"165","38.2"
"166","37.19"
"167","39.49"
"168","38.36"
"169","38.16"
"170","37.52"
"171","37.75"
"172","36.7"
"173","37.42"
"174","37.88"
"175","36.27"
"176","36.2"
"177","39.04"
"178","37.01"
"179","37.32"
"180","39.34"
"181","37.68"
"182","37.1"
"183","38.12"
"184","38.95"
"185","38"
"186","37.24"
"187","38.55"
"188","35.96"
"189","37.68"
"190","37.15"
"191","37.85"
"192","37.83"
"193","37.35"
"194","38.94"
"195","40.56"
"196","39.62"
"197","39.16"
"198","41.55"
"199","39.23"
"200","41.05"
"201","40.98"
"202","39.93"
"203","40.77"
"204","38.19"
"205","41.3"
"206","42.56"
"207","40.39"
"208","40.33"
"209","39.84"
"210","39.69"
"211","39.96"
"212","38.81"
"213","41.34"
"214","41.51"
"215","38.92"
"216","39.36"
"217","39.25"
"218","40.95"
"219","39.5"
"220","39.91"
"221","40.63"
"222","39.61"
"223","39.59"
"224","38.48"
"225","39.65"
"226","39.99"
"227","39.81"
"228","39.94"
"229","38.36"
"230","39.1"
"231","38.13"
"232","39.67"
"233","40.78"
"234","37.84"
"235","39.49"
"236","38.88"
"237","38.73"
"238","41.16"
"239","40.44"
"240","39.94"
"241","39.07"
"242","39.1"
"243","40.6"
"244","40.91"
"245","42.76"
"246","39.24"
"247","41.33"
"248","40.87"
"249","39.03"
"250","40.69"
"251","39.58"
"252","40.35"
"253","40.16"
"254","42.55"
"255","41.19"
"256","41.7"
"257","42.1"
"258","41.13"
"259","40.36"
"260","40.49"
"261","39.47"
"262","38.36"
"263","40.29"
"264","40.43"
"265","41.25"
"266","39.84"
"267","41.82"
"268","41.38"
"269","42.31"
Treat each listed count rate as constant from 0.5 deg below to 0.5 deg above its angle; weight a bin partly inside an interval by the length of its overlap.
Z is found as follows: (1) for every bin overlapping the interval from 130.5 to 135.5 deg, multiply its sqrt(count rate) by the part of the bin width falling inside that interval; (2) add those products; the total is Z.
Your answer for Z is 31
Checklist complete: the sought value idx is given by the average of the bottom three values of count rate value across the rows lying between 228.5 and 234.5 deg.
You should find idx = 38.1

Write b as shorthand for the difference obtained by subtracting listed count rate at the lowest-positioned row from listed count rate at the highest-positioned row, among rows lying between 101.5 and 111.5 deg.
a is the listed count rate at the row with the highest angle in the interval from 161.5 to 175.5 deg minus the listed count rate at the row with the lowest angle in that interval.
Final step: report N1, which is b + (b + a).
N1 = 21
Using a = -3.5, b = 12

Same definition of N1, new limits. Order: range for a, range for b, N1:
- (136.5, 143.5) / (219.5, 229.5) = -2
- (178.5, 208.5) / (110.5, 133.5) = -3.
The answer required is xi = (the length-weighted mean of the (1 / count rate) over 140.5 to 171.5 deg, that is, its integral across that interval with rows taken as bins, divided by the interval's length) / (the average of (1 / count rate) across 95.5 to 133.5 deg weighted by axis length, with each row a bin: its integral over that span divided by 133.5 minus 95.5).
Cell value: 0.89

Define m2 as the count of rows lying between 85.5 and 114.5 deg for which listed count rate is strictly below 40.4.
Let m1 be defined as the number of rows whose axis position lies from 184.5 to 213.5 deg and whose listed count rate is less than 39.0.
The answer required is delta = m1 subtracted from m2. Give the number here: 11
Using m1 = 12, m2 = 23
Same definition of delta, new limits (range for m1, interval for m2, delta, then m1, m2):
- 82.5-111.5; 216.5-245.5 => 1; 20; 21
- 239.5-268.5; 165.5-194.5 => 28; 1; 29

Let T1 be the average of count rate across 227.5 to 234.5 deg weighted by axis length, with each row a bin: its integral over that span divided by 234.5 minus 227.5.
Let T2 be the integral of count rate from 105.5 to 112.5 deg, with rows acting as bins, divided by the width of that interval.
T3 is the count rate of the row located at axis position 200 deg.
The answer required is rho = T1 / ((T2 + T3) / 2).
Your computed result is 0.97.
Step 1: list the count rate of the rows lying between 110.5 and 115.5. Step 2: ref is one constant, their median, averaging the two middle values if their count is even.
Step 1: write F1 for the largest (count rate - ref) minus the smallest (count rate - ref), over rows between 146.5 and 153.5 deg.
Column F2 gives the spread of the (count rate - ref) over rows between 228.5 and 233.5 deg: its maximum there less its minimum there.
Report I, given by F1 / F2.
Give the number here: 0.9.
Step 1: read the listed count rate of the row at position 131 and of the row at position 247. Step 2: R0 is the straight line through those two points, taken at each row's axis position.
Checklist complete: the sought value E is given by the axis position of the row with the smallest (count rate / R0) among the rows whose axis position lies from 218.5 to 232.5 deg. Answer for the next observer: 231 deg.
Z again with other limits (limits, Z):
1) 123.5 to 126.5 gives 19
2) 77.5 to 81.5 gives 27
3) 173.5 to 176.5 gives 18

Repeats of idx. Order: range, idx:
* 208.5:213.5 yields 39.4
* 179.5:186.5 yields 37.3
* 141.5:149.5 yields 38.9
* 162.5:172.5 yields 37.1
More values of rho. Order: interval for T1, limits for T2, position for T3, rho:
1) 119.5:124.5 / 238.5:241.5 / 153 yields 0.97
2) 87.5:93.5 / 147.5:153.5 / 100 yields 1.05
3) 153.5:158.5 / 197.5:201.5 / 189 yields 1.00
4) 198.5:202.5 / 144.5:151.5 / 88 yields 1.03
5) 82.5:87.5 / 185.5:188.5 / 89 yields 1.15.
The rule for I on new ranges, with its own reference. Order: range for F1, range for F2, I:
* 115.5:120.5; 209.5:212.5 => 2.5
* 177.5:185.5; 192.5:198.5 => 0.6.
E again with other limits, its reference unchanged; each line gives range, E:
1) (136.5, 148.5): 139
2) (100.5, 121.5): 101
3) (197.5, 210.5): 204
